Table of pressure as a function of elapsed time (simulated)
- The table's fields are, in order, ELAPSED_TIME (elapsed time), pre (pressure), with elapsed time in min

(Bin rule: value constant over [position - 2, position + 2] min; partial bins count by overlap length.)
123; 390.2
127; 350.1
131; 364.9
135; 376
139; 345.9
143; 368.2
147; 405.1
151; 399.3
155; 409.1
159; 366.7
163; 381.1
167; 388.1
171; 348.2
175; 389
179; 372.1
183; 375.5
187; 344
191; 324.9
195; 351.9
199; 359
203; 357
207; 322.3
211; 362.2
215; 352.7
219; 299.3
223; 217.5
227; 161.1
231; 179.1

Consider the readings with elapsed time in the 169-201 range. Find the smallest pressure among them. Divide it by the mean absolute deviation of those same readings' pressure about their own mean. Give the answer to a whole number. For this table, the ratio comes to 21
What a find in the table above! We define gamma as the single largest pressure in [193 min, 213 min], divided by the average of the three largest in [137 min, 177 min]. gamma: 0.90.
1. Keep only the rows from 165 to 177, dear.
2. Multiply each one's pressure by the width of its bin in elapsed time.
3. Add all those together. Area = 4501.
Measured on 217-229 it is 2712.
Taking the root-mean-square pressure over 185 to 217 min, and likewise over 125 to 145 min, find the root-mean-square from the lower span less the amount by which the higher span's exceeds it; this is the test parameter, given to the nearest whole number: 375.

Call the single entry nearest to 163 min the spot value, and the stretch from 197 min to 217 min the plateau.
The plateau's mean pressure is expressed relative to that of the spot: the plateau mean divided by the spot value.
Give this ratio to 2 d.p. 0.92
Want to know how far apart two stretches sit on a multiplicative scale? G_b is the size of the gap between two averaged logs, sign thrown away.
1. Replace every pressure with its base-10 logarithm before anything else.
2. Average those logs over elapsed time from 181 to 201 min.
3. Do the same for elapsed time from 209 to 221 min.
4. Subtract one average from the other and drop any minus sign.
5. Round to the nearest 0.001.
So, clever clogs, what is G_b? 0.017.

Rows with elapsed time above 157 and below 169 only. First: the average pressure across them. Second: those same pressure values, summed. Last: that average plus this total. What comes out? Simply 1515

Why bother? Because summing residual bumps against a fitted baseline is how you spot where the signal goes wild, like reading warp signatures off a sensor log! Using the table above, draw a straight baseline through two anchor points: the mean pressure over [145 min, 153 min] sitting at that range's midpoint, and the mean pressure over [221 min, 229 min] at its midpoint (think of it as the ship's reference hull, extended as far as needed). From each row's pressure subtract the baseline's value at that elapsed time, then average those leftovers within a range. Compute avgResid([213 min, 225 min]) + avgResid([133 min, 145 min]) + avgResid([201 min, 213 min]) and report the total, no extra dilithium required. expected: 124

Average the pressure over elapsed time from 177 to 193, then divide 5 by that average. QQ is 0.0141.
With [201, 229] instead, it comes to 0.0169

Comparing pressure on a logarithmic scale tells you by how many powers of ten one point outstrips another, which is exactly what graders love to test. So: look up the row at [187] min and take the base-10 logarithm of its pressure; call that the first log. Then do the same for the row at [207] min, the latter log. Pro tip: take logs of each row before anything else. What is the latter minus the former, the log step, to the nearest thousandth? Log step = -0.028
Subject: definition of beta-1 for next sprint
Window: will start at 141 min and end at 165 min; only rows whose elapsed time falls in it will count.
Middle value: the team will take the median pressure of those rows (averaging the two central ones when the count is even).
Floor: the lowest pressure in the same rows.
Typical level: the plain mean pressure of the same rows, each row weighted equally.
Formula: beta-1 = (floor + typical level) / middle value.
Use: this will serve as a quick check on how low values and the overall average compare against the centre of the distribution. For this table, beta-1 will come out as 1.93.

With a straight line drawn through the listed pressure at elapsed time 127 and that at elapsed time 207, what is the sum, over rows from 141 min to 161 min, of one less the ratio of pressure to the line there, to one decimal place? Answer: -0.7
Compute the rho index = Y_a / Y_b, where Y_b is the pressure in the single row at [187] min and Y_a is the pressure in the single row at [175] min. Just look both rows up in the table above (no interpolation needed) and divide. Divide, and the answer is 1.131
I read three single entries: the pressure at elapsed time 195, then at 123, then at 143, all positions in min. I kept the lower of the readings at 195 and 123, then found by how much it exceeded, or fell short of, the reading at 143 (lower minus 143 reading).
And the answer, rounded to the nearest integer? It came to -16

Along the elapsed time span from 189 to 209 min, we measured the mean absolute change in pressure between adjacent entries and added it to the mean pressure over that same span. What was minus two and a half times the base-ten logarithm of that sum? -6.393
